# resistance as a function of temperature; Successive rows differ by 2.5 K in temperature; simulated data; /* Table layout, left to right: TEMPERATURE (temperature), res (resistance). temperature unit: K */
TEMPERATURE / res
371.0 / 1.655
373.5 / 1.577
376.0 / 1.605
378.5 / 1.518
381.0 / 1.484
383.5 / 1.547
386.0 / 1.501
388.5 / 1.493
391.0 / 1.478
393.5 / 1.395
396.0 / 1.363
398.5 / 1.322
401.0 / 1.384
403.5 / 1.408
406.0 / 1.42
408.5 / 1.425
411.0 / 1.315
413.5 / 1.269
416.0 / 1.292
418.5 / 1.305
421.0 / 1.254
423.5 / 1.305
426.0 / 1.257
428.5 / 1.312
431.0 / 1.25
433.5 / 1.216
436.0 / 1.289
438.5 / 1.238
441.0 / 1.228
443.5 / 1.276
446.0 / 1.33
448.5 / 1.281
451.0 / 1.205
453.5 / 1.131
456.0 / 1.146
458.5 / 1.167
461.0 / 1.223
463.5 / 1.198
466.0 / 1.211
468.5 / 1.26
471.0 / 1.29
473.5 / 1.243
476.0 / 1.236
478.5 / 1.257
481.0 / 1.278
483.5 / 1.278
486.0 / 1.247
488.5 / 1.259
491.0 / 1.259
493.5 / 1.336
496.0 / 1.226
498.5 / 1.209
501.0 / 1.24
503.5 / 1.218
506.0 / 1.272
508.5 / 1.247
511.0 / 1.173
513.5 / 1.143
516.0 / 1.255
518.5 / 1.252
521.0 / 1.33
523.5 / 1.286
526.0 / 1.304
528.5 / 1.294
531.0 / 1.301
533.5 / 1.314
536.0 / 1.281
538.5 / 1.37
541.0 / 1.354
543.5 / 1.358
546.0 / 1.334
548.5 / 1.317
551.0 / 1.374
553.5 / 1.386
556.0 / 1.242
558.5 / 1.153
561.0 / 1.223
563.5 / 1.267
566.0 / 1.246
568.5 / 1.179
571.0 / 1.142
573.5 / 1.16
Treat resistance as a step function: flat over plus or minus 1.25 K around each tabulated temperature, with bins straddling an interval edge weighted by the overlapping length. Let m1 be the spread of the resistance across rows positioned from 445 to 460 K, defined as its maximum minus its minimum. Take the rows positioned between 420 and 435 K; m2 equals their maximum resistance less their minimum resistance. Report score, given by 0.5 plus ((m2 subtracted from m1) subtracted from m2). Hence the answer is 0.49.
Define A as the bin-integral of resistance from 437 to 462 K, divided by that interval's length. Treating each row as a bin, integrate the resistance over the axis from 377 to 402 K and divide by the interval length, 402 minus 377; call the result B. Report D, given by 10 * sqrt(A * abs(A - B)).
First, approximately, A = 1.223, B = 1.45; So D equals 5.3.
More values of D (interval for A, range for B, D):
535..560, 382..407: 3.9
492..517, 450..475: 1.7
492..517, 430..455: 1.2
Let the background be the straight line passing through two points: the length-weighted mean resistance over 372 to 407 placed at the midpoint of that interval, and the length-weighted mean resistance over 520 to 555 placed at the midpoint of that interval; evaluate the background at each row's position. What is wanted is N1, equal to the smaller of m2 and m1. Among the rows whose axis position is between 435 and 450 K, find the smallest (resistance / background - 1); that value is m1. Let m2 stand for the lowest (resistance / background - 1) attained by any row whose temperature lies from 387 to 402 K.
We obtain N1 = -0.134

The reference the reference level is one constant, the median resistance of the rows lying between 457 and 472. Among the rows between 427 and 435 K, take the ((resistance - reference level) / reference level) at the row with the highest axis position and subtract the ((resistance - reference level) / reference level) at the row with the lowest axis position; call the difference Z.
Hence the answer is -0.08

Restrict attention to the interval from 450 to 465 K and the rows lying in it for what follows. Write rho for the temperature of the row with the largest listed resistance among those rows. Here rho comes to 461.0 K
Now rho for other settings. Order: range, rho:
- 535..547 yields 538.5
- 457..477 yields 471.0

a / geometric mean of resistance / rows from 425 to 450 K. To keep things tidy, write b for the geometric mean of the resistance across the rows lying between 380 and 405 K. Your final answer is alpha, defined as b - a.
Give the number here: 0.17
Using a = 1.27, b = 1.44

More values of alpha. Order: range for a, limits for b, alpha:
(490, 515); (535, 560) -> 0.08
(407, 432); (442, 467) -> -0.08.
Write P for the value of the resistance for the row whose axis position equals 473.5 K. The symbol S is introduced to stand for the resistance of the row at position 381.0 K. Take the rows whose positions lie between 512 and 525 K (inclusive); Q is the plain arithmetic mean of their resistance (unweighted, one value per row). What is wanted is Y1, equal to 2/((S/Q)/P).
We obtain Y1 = 2.1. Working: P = 1.243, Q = 1.25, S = 1.484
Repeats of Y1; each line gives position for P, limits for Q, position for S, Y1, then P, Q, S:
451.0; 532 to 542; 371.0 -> 1.9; 1.205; 1.33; 1.655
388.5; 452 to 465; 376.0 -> 2.2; 1.493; 1.17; 1.605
